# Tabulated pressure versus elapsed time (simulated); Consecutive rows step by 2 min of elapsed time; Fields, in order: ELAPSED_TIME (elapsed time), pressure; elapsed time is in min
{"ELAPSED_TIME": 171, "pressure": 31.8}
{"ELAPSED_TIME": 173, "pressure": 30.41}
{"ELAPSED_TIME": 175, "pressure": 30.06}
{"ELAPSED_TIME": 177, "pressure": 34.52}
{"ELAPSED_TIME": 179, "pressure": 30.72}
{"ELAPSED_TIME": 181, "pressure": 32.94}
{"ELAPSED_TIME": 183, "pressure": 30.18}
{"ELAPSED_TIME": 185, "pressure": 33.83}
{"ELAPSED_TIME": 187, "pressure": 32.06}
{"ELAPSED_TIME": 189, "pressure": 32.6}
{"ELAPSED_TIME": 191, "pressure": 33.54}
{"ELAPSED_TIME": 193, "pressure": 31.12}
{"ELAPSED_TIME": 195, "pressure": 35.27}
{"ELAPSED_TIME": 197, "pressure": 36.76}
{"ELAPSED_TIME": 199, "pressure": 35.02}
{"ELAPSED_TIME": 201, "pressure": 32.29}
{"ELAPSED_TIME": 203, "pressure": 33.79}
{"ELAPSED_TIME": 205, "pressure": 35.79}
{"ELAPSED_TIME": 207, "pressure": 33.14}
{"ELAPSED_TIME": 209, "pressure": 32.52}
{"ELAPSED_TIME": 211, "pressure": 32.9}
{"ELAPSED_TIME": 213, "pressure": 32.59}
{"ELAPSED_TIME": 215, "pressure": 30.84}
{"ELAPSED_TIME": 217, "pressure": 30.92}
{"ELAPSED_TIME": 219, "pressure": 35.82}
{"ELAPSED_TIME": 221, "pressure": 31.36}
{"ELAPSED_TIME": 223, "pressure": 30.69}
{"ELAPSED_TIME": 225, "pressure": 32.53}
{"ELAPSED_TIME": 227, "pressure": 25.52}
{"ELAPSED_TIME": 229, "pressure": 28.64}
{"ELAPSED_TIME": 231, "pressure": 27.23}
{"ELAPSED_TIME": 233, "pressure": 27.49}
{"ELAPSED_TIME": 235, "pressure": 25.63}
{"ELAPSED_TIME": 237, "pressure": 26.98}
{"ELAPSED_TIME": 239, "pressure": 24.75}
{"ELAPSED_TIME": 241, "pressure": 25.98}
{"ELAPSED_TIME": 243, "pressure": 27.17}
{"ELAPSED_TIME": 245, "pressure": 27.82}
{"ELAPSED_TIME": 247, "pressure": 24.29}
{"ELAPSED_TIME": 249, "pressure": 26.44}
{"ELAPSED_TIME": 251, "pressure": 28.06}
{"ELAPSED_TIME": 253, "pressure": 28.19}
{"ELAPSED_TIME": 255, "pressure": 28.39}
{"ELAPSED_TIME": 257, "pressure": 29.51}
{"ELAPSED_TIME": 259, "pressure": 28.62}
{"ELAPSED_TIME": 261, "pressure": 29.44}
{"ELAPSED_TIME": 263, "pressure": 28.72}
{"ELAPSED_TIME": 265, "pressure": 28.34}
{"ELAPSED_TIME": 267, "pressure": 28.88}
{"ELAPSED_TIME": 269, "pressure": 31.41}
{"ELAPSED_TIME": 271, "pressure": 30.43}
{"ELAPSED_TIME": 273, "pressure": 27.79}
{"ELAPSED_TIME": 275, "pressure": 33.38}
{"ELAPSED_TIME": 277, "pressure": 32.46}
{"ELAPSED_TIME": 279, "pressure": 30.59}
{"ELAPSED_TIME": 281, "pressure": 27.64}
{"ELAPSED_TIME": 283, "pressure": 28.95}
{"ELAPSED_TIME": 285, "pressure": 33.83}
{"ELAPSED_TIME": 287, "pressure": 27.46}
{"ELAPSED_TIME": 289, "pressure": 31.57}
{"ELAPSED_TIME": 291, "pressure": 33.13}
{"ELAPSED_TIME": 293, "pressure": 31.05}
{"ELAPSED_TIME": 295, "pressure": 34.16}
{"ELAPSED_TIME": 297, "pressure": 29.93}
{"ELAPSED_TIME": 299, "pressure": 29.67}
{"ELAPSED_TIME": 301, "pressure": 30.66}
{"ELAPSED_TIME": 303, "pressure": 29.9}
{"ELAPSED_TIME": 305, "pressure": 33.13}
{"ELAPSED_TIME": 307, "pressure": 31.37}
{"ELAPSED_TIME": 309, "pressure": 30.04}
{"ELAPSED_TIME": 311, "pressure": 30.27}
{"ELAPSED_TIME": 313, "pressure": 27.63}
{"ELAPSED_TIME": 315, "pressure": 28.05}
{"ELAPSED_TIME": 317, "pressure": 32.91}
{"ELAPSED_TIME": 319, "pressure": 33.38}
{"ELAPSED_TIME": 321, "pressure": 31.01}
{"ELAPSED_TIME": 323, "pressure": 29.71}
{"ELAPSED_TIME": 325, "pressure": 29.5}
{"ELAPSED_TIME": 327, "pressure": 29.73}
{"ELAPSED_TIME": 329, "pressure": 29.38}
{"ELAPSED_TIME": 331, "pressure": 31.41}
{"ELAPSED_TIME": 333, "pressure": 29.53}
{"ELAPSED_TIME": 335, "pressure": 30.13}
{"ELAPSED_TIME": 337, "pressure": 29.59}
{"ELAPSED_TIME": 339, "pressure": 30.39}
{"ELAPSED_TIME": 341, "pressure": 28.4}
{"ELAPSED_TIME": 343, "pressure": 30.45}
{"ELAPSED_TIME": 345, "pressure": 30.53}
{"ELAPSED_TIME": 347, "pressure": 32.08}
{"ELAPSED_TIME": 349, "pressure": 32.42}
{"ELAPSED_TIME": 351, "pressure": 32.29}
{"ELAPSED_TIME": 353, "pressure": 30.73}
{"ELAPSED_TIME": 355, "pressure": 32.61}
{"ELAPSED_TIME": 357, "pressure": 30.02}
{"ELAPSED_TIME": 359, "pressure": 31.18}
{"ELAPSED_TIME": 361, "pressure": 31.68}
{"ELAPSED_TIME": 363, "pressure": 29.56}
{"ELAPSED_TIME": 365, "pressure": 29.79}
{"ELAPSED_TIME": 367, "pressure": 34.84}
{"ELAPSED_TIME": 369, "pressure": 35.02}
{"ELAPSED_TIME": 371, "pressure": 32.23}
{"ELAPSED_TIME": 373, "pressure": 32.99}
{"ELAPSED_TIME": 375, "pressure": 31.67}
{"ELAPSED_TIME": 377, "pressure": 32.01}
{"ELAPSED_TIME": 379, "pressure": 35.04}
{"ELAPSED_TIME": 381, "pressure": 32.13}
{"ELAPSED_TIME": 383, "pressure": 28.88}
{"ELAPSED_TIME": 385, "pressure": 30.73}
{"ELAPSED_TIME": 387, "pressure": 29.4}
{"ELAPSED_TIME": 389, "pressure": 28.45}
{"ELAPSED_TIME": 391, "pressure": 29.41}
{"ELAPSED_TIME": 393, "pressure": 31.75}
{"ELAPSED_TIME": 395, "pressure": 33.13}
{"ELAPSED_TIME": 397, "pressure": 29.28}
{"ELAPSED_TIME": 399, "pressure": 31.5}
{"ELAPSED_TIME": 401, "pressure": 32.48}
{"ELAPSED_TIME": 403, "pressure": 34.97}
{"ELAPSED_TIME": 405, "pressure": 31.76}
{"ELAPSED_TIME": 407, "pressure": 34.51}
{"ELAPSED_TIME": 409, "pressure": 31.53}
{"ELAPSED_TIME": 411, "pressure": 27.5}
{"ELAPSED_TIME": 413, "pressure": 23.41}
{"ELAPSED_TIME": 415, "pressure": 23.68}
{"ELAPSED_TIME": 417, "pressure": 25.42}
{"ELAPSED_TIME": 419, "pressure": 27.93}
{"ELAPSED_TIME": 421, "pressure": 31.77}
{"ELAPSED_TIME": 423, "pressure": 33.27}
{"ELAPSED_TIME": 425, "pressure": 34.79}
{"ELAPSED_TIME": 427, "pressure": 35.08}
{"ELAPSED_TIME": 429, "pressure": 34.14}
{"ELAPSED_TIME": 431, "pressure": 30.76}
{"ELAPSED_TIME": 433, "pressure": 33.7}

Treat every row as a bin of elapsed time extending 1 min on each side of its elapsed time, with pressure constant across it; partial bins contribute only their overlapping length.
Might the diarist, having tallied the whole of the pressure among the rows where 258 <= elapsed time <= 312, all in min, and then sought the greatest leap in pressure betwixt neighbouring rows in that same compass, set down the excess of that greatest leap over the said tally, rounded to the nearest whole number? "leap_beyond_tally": -816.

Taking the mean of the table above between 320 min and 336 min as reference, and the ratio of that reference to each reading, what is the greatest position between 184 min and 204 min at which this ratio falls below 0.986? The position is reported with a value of 203 min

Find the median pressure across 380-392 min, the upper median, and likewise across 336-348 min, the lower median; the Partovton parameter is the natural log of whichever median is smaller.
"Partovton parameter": 3.38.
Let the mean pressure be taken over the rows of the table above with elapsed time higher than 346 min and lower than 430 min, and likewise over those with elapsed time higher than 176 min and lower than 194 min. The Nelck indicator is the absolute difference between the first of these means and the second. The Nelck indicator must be 1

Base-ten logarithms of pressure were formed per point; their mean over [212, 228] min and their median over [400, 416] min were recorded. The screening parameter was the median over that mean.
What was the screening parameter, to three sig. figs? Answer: 1.00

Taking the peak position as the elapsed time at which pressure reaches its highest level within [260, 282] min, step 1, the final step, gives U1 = 275 min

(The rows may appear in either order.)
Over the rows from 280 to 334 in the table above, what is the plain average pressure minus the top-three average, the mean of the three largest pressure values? -3.2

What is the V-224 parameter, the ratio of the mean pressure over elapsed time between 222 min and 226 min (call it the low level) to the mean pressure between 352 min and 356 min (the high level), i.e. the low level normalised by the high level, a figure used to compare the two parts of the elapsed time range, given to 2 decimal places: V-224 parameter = 1.00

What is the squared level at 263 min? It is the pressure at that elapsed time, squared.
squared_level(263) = 825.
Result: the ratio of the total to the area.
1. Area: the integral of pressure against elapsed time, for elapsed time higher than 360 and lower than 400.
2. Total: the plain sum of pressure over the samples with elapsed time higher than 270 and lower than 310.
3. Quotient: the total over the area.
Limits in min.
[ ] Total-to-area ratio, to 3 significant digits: 0.490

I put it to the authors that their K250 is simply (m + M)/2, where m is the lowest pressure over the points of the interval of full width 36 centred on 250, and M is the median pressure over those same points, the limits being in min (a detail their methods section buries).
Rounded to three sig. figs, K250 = 26.1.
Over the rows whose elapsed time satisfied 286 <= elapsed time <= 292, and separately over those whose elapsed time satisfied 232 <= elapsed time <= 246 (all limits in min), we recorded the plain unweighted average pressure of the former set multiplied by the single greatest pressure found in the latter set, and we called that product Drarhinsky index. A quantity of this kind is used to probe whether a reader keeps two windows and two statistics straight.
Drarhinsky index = 855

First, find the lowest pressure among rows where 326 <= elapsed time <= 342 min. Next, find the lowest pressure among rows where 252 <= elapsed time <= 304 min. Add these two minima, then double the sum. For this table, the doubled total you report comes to 112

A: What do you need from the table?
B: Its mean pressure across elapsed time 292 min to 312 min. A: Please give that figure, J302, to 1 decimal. 31.0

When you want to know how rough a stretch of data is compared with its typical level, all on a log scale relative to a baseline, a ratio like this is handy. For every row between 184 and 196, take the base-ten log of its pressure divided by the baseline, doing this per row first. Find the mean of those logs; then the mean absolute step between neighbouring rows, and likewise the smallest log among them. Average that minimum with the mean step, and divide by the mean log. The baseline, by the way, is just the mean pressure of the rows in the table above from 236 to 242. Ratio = 0.500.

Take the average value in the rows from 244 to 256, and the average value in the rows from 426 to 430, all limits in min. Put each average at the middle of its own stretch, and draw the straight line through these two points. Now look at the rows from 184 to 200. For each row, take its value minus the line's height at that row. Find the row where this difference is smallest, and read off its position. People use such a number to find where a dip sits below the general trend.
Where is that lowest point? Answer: 193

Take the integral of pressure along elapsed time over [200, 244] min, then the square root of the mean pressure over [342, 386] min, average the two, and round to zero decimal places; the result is 667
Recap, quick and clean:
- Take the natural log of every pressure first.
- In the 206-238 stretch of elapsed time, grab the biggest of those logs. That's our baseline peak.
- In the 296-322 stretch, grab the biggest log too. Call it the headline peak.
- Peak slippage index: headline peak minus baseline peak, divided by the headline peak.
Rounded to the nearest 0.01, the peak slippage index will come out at -0.02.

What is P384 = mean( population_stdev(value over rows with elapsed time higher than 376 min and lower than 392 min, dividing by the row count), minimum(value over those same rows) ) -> 15.3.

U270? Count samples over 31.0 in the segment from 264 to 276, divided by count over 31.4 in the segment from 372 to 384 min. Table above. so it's 0.40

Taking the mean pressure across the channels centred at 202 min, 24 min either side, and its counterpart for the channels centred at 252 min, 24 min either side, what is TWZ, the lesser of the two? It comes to 28.1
